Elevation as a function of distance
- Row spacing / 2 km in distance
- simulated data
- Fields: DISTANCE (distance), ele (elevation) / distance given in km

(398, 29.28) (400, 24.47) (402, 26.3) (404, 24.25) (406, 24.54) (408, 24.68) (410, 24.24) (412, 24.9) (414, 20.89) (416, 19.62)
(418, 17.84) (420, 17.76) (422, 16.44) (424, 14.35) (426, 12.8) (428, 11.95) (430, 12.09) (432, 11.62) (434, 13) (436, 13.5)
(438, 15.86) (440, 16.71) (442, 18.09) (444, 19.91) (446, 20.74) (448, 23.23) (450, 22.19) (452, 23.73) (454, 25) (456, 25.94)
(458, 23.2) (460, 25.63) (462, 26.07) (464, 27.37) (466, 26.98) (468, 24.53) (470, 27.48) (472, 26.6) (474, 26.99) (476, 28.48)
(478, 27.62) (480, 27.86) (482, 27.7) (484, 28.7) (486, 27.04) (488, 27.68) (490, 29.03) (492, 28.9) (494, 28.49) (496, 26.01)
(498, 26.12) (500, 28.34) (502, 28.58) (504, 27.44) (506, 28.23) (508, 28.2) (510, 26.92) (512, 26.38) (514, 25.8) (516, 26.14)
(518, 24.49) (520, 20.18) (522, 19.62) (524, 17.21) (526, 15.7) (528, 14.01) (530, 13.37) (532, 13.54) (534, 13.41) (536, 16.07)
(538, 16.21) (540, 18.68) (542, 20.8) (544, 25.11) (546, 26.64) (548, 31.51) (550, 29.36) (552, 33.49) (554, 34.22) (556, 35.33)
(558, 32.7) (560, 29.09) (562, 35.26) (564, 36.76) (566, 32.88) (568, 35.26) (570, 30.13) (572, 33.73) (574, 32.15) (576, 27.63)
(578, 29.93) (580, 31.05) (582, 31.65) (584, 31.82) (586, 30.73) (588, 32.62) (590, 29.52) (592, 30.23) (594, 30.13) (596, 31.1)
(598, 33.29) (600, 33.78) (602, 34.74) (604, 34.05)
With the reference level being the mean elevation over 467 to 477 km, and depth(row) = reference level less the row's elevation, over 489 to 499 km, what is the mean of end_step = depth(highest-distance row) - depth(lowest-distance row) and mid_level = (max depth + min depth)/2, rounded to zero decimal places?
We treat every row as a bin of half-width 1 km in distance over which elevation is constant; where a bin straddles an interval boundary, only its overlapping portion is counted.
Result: 1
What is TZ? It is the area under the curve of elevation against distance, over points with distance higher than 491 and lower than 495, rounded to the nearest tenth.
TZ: 114.8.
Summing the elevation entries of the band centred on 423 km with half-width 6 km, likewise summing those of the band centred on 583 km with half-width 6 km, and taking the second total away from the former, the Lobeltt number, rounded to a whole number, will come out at -97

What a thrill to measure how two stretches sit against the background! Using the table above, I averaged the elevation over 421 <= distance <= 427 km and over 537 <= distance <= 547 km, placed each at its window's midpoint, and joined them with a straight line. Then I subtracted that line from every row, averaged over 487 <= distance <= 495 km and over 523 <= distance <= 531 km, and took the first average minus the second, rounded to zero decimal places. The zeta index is 16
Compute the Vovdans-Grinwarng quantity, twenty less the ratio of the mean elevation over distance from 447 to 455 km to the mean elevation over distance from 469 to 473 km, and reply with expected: 19.1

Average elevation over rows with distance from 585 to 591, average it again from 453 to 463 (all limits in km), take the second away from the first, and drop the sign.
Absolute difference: 5.8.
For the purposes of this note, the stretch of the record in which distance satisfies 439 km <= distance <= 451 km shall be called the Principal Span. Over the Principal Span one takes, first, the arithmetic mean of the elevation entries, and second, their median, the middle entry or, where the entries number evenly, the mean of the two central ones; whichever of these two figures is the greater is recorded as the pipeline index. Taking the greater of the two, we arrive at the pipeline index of 20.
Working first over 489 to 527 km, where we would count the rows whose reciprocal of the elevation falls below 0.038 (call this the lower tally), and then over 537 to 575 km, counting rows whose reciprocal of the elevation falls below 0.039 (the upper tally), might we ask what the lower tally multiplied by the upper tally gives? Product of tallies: 150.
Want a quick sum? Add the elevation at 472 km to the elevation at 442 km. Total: 45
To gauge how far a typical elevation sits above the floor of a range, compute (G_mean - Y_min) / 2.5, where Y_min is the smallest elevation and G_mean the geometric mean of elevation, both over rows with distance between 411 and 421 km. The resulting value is 0.91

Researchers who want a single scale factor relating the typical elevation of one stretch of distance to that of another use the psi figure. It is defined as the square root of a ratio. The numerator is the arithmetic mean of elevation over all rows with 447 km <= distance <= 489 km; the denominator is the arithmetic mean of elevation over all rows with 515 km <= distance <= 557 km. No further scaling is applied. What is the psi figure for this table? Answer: 1.1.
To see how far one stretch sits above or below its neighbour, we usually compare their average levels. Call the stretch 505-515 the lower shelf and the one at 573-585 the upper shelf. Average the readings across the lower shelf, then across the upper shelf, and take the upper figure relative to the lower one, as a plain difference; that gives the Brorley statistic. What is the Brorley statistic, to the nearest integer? 4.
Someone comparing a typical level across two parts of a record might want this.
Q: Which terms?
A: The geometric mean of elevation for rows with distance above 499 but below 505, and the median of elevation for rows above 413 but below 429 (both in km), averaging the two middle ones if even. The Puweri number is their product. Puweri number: 481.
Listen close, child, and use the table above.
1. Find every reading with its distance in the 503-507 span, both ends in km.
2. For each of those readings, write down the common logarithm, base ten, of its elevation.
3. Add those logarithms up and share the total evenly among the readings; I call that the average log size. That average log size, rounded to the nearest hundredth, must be 1.44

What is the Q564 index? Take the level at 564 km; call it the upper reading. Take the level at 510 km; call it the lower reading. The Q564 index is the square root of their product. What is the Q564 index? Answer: 31.5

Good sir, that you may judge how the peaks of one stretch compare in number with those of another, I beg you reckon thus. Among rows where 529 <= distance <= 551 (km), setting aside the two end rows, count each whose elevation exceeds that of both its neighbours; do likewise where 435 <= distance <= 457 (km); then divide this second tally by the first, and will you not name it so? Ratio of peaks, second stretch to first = 0.50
